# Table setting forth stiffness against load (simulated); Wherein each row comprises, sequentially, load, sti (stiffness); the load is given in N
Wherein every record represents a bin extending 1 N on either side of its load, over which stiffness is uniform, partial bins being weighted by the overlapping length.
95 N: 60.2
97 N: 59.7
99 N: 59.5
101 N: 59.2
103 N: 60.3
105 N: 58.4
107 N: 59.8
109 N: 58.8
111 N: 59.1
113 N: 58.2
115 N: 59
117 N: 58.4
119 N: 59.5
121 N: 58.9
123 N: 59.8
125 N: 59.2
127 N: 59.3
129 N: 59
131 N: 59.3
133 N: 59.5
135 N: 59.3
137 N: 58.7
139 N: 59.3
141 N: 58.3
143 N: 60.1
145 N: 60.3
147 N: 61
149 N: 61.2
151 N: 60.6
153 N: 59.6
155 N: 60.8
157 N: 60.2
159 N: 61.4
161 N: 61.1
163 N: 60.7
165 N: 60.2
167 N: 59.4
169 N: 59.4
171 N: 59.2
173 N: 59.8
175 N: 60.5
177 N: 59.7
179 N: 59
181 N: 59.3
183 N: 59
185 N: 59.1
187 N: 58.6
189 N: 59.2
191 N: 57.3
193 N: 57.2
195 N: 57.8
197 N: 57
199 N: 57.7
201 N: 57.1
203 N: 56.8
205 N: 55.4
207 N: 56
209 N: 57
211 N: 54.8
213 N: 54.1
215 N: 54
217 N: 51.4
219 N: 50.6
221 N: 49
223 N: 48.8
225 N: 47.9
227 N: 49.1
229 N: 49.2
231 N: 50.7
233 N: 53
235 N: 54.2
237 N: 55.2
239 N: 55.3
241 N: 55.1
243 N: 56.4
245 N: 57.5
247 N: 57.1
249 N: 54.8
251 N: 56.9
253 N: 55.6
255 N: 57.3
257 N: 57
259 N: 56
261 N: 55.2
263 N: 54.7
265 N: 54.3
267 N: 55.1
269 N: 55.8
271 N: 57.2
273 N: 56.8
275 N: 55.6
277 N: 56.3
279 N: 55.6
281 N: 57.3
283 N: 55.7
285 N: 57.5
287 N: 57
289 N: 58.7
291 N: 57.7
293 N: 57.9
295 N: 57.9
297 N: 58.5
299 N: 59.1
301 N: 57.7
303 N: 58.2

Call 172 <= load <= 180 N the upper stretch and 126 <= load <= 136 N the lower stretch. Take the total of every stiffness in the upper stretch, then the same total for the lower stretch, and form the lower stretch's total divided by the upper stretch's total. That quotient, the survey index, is 1.2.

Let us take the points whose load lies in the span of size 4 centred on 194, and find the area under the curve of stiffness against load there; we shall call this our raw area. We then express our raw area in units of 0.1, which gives 2300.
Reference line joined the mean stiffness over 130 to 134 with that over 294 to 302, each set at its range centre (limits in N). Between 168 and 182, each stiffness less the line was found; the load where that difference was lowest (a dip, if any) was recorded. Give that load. 179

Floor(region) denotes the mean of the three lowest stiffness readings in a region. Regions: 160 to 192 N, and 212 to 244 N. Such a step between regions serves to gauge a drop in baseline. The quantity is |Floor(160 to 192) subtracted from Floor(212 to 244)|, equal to 10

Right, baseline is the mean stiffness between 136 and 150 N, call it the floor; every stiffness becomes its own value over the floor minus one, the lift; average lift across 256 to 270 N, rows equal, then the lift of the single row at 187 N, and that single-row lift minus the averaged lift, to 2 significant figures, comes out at 0.053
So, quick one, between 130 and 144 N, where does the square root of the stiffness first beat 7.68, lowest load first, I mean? 131 N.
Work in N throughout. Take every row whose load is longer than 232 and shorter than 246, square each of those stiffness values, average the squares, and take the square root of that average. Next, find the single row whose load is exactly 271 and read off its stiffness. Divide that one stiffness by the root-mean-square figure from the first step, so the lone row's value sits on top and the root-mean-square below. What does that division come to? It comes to 1.04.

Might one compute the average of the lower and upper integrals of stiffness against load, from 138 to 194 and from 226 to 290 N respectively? 3445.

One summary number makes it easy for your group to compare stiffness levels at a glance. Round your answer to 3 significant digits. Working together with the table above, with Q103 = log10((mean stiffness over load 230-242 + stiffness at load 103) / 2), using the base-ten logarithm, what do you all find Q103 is 1.76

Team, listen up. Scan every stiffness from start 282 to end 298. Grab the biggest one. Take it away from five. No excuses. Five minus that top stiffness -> -53.7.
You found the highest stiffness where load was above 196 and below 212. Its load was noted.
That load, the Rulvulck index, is 199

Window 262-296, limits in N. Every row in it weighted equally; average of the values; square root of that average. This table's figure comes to 7.52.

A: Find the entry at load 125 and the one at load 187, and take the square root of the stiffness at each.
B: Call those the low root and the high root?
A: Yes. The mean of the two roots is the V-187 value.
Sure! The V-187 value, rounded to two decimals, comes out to 7.67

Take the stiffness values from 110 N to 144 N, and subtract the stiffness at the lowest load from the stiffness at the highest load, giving 1.0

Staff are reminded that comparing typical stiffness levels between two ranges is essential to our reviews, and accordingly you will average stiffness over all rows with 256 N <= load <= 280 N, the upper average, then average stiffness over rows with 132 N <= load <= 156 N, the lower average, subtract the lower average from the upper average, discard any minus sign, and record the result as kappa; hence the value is 4.1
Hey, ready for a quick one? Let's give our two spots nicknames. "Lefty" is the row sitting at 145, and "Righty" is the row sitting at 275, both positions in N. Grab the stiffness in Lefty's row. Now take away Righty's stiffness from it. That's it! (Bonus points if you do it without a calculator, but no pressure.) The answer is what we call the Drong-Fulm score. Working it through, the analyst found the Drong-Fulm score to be 5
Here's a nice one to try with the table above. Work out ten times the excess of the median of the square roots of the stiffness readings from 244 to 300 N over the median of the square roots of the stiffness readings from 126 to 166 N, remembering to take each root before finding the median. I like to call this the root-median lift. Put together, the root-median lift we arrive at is -2.1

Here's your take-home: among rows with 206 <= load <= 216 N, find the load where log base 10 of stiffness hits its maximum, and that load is 209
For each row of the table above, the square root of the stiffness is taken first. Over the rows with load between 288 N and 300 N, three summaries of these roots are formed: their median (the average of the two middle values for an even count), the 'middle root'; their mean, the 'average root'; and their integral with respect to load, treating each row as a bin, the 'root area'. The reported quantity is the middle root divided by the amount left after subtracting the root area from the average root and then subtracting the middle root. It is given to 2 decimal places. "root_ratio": -0.08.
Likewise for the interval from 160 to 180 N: -0.05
